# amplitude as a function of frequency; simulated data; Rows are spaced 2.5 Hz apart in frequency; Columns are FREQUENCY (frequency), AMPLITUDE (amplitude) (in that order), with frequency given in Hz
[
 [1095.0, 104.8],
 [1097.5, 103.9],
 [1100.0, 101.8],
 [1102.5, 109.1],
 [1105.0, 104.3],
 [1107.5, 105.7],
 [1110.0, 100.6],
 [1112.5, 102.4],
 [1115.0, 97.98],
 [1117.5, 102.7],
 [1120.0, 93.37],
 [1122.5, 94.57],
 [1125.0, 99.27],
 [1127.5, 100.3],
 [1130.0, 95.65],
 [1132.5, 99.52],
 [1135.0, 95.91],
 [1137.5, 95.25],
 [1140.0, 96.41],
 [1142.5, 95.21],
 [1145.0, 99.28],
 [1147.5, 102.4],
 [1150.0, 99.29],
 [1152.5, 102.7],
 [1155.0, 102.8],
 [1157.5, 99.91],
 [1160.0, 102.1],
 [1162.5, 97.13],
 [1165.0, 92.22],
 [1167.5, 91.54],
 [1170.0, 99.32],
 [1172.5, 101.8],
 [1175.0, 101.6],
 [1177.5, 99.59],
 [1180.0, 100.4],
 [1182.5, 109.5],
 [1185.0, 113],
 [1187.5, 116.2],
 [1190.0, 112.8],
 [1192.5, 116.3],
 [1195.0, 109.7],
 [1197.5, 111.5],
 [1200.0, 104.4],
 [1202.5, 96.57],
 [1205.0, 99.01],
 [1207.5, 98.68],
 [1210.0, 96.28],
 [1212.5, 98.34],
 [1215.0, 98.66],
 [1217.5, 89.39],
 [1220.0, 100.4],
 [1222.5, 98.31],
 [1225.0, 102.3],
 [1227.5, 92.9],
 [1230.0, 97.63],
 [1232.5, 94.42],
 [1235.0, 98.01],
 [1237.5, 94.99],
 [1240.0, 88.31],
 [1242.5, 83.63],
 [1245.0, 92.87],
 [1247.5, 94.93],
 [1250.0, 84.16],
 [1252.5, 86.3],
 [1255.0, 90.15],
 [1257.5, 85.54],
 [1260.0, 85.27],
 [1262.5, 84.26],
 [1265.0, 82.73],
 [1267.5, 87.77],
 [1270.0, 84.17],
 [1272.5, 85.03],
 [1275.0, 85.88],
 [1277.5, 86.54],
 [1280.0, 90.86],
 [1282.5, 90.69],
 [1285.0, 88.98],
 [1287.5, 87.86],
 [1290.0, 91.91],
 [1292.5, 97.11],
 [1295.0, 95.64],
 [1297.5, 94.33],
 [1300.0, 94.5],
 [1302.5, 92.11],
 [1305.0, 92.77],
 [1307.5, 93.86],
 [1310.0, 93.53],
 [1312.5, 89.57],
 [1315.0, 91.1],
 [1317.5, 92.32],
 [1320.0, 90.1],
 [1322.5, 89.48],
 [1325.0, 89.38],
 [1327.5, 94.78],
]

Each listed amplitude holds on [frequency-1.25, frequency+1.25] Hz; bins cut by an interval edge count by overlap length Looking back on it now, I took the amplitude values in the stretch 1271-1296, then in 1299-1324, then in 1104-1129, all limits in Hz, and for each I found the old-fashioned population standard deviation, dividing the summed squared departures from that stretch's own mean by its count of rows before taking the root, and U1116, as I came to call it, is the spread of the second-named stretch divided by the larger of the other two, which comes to 0.45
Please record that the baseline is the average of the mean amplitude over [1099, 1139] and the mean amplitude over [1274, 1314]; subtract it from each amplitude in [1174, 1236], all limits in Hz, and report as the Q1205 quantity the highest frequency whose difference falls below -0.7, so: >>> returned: 1232.5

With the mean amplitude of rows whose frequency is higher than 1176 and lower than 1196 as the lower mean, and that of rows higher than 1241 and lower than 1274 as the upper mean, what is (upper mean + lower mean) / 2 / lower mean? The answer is 0.90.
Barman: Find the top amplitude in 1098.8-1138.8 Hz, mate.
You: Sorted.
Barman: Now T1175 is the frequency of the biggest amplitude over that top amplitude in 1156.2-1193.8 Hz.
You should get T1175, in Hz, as 1192.5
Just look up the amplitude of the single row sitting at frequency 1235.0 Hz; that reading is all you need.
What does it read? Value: 98.01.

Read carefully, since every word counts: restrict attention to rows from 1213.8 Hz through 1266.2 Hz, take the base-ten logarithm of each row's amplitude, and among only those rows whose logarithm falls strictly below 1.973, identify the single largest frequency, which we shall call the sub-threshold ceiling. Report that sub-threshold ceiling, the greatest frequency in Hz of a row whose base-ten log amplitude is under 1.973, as 1265.0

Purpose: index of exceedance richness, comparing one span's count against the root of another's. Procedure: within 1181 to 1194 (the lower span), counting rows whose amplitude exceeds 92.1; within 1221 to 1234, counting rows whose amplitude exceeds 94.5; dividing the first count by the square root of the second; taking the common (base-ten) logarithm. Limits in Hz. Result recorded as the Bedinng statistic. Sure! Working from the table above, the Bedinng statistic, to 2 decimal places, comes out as 0.46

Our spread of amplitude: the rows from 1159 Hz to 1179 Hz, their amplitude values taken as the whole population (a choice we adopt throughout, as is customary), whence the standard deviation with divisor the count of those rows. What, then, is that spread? 4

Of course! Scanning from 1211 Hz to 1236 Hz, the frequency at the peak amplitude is 1225.0 Hz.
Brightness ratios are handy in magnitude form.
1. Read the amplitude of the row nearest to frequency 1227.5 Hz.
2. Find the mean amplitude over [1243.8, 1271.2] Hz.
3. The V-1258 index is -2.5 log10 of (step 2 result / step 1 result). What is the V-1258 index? 0.070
